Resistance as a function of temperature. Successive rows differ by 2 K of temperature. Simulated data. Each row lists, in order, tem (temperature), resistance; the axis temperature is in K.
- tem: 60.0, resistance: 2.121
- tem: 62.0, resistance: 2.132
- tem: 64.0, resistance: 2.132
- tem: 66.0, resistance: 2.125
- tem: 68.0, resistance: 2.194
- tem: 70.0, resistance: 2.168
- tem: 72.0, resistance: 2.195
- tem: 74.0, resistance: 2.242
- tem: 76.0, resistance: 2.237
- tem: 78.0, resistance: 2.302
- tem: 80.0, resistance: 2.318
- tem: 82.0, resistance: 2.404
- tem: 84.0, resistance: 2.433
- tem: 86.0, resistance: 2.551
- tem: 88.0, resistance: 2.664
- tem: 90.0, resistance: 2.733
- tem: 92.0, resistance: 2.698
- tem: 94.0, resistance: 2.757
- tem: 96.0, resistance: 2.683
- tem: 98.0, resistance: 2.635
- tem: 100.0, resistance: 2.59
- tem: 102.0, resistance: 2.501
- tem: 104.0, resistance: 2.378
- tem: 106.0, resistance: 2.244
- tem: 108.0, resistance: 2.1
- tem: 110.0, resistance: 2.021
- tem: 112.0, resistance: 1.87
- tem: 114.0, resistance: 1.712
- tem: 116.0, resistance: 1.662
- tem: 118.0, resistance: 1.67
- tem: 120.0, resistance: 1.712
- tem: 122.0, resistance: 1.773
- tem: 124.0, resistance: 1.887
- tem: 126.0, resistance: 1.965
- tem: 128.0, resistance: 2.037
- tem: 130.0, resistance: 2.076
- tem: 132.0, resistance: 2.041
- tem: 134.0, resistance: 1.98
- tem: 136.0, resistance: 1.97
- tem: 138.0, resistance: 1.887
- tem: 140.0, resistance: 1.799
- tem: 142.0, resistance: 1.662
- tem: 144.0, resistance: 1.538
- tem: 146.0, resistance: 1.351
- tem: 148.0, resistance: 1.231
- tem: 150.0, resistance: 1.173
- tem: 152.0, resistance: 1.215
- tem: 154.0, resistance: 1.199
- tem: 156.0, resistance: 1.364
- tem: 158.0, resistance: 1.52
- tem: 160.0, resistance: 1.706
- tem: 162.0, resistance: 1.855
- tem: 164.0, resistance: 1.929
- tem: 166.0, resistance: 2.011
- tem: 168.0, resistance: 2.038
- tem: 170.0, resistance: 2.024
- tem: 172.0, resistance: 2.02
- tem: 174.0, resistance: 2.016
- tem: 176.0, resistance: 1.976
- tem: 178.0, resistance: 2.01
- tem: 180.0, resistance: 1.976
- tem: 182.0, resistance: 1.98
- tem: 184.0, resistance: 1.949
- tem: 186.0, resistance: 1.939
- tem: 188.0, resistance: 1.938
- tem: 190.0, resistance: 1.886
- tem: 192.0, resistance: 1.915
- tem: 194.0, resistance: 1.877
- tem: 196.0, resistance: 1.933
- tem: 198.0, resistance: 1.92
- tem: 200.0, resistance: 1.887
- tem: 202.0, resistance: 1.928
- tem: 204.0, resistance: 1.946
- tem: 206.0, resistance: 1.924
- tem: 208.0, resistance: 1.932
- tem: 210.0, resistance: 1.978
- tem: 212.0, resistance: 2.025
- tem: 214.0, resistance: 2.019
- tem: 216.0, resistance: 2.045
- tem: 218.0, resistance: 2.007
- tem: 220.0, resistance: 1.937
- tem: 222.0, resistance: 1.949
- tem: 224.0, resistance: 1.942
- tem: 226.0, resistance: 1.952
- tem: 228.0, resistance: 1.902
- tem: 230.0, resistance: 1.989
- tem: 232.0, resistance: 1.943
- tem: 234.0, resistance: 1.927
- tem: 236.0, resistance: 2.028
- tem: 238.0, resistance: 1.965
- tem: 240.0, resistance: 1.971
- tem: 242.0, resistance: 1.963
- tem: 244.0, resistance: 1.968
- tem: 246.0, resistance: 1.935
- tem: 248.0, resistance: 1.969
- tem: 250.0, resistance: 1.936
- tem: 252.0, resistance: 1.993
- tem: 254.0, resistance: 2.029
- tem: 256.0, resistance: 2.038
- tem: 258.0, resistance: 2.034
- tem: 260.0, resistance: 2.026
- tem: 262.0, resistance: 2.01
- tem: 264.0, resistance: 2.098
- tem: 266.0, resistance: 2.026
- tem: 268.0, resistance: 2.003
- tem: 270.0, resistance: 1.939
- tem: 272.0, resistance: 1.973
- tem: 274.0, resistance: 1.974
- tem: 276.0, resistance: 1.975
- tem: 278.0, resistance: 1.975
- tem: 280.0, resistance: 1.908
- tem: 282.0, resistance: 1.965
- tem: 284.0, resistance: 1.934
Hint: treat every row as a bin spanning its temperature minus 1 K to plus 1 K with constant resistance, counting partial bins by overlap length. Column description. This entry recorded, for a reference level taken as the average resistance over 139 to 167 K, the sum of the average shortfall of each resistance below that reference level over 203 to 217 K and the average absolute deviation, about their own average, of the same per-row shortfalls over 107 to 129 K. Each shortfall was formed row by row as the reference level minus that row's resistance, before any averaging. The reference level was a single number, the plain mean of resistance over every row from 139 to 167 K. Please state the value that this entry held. -0.31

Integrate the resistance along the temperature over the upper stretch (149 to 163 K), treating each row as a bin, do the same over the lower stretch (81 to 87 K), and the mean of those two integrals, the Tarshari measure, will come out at 17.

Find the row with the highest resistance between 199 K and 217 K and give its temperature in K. 216.0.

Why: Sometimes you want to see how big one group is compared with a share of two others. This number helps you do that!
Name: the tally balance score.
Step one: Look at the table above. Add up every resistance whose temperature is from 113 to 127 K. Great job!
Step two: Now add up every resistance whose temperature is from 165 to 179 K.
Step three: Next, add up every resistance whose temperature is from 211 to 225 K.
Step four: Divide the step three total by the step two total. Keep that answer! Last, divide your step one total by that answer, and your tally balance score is 12.5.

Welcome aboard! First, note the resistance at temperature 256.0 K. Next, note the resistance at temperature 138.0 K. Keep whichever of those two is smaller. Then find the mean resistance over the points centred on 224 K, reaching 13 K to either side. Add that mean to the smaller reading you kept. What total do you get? 3.86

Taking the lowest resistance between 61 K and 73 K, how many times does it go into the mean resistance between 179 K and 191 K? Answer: 0.92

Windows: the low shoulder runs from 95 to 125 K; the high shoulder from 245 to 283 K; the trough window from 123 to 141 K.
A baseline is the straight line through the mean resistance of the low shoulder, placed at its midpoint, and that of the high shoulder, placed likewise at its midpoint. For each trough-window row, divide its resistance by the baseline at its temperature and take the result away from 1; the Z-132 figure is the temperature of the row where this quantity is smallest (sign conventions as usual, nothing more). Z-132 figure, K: 130.0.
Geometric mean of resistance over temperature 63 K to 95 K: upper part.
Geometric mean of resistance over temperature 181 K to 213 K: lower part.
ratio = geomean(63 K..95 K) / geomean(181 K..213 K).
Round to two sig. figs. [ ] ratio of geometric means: 1.2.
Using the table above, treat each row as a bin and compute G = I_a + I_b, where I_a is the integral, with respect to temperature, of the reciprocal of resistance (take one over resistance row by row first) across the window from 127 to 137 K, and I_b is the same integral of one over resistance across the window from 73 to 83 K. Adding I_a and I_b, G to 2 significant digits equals 9.3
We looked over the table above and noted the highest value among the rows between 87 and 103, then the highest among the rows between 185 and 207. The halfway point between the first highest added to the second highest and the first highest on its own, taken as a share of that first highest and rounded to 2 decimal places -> 1.35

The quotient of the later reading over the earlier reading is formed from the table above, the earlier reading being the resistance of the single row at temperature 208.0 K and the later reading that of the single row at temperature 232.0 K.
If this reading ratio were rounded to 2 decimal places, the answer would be 1.01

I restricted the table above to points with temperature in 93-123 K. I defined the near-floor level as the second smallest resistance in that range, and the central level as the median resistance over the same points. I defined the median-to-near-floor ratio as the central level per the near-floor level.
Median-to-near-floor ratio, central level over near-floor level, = 1.26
